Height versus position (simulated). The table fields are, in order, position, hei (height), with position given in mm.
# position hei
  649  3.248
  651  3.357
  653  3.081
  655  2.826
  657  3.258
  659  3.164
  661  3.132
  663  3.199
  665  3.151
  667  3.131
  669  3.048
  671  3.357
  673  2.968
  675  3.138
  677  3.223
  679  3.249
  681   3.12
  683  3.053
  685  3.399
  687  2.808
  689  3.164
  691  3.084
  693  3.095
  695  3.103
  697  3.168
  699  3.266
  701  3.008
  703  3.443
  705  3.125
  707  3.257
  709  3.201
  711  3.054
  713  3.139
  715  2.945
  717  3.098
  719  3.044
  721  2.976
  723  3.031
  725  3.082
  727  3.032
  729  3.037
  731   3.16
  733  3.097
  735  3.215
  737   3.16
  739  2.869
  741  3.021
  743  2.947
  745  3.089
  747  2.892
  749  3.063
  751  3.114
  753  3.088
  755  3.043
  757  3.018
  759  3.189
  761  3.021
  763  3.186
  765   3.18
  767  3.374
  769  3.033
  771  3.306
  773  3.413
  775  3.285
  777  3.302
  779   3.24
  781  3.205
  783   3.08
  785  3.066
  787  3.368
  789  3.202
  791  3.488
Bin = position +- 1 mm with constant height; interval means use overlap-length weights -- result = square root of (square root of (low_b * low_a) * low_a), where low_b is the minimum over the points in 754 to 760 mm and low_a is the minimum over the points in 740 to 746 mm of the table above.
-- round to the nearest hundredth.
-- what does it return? 2.96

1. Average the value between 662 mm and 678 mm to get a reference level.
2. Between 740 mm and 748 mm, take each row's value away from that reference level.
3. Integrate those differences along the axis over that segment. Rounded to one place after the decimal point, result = 1.3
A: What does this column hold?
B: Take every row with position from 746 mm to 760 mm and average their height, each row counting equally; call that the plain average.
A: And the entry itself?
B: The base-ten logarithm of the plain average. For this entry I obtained 0.485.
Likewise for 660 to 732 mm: 0.495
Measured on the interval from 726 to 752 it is 0.485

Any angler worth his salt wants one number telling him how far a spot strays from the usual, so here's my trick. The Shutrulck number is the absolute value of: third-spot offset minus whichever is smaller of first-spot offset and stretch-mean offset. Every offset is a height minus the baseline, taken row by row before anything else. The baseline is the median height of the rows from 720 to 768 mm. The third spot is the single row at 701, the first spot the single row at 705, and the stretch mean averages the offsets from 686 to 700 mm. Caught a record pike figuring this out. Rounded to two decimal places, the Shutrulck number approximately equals 0.09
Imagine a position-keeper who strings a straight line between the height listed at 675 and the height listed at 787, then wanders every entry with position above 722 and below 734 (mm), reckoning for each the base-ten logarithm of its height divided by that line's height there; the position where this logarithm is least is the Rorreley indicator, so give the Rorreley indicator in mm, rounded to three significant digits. 727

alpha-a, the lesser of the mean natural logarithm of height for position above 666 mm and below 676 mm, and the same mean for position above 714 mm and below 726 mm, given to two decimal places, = 1.11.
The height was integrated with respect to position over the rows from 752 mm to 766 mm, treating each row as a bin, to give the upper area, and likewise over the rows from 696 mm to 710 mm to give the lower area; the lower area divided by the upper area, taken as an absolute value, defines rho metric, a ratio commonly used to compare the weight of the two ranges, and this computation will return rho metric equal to 1.03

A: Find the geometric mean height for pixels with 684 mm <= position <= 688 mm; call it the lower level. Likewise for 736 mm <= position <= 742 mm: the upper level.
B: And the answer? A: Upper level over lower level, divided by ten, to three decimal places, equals 0.098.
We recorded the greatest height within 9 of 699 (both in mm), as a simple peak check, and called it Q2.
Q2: 3.443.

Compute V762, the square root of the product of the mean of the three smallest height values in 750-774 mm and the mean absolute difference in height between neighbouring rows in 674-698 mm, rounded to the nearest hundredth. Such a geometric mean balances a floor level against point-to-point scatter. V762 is 0.70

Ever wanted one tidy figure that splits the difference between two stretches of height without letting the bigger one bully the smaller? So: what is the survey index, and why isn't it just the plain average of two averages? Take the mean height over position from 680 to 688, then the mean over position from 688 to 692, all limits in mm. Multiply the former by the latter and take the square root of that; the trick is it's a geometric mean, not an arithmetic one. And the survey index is 3.11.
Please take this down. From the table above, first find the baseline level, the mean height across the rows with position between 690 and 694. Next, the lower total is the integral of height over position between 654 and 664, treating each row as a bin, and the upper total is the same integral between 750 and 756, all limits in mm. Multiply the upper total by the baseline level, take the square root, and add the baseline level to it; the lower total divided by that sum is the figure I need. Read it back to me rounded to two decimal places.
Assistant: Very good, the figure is 2.93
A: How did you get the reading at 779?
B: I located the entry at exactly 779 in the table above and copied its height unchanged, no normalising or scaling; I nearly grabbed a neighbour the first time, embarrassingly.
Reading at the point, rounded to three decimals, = 3.240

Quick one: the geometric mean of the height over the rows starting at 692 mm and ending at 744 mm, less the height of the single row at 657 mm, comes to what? -0.16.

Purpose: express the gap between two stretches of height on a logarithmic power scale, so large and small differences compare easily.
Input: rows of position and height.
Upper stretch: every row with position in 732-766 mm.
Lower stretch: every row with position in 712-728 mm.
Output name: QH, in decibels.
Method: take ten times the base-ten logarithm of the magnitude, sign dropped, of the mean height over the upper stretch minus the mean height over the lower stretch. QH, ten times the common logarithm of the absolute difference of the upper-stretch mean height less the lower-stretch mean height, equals -16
